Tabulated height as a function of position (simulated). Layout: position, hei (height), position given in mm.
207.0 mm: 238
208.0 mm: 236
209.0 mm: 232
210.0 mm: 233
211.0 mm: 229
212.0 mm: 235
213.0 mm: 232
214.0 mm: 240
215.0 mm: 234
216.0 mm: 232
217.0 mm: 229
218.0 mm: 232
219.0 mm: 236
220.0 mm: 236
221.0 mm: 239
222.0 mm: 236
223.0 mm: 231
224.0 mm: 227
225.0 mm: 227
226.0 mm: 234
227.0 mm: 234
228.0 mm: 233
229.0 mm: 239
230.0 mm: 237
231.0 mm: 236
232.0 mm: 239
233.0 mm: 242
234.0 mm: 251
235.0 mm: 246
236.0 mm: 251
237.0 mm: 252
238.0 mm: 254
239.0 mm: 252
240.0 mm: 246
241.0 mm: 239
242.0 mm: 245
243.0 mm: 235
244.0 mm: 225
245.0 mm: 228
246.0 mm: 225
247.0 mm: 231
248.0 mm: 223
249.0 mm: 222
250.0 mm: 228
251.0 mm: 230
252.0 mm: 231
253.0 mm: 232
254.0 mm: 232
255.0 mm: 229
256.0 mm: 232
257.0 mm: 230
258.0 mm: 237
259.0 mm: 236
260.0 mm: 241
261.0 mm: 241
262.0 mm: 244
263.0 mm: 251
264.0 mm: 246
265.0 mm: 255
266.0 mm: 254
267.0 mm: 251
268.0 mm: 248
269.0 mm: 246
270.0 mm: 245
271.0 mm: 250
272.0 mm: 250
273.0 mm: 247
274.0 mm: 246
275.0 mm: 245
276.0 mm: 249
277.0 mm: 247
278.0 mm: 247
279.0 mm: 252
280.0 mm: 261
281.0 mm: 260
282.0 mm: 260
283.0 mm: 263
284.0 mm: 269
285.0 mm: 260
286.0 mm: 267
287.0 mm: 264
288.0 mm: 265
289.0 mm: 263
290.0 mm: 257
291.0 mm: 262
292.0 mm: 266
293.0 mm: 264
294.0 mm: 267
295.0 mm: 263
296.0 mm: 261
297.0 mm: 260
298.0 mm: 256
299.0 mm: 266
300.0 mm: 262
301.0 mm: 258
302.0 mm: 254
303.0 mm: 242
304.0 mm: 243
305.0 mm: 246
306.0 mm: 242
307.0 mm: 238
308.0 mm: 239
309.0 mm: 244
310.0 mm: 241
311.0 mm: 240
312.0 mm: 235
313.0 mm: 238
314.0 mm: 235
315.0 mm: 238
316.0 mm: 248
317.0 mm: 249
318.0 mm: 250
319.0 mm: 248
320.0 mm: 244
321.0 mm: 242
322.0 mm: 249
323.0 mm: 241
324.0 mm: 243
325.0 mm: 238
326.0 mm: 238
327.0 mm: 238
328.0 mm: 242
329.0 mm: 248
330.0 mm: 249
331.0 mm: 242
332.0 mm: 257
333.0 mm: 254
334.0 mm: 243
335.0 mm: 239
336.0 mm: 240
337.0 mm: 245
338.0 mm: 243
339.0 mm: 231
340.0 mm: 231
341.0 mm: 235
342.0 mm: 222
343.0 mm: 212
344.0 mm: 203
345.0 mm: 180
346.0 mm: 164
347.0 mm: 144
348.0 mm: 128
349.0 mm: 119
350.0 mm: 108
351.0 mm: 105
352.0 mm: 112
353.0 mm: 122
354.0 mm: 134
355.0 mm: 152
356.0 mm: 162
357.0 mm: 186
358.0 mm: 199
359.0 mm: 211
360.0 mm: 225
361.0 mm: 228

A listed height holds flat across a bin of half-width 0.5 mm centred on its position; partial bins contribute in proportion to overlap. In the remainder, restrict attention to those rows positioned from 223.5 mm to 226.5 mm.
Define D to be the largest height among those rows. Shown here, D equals 234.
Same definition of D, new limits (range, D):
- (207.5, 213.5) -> 236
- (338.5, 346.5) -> 235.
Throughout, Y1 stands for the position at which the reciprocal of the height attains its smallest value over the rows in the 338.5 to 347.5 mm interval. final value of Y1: 341.0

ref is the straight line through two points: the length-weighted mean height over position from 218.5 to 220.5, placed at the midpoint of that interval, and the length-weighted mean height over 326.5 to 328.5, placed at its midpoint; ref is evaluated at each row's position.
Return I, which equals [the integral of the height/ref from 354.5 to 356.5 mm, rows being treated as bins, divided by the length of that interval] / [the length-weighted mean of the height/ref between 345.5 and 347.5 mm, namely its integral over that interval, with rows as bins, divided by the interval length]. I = 1.02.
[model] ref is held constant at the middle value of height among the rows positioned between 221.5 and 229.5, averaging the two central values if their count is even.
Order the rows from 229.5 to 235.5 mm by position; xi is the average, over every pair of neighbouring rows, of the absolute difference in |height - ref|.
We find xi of 4.2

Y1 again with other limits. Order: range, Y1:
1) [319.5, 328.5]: 322.0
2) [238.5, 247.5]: 239.0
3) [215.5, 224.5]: 221.0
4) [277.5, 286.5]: 284.0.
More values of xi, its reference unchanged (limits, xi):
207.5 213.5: 1.8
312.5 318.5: 3.6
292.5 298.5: 2.8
